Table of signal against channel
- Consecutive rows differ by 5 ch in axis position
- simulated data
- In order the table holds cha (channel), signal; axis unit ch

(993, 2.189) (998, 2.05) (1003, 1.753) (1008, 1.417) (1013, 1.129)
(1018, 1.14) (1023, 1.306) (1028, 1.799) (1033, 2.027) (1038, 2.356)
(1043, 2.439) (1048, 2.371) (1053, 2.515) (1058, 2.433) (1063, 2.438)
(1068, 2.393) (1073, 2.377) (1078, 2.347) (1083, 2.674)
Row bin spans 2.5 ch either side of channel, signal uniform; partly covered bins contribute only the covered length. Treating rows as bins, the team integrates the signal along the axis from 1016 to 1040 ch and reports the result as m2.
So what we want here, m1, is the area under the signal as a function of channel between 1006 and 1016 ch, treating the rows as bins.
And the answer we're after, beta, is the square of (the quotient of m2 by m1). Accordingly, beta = 11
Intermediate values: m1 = 13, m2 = 41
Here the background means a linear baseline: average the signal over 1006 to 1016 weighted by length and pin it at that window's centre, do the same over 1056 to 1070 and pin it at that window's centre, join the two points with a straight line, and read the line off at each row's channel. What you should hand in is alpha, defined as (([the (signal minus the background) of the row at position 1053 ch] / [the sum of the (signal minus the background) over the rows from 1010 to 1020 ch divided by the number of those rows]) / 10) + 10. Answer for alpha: 9.86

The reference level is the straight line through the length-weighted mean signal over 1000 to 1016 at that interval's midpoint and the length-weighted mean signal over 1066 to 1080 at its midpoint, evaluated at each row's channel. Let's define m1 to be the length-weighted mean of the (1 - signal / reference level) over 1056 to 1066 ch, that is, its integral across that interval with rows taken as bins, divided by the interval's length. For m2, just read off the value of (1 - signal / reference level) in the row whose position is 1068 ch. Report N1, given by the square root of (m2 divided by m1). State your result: 0.6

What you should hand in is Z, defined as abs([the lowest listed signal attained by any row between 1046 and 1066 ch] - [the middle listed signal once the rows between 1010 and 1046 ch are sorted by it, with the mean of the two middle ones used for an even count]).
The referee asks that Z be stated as 0.57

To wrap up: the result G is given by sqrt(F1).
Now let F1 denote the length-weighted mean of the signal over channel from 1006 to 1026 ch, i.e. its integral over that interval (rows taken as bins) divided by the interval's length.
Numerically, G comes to 1.1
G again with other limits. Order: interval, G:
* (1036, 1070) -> 1.6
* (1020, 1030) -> 1.2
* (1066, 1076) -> 1.5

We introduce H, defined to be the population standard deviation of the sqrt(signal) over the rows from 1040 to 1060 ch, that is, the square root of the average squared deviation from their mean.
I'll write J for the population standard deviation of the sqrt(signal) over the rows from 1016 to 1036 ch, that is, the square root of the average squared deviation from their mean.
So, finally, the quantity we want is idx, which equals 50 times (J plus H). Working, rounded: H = 0.016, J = 0.14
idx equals 8.0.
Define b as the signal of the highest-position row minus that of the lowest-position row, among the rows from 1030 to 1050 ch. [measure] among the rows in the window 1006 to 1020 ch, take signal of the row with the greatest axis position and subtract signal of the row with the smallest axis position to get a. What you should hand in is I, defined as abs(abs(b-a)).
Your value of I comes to 0.62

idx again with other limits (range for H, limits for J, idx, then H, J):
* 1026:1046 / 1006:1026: 7.1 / 0.088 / 0.05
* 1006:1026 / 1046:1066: 3.5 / 0.053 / 0.02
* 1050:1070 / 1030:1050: 3.4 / 0.014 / 0.05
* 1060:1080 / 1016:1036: 7.7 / 0.011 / 0.14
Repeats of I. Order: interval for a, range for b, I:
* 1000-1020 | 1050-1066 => 0.54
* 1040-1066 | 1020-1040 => 1.05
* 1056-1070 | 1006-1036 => 0.65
